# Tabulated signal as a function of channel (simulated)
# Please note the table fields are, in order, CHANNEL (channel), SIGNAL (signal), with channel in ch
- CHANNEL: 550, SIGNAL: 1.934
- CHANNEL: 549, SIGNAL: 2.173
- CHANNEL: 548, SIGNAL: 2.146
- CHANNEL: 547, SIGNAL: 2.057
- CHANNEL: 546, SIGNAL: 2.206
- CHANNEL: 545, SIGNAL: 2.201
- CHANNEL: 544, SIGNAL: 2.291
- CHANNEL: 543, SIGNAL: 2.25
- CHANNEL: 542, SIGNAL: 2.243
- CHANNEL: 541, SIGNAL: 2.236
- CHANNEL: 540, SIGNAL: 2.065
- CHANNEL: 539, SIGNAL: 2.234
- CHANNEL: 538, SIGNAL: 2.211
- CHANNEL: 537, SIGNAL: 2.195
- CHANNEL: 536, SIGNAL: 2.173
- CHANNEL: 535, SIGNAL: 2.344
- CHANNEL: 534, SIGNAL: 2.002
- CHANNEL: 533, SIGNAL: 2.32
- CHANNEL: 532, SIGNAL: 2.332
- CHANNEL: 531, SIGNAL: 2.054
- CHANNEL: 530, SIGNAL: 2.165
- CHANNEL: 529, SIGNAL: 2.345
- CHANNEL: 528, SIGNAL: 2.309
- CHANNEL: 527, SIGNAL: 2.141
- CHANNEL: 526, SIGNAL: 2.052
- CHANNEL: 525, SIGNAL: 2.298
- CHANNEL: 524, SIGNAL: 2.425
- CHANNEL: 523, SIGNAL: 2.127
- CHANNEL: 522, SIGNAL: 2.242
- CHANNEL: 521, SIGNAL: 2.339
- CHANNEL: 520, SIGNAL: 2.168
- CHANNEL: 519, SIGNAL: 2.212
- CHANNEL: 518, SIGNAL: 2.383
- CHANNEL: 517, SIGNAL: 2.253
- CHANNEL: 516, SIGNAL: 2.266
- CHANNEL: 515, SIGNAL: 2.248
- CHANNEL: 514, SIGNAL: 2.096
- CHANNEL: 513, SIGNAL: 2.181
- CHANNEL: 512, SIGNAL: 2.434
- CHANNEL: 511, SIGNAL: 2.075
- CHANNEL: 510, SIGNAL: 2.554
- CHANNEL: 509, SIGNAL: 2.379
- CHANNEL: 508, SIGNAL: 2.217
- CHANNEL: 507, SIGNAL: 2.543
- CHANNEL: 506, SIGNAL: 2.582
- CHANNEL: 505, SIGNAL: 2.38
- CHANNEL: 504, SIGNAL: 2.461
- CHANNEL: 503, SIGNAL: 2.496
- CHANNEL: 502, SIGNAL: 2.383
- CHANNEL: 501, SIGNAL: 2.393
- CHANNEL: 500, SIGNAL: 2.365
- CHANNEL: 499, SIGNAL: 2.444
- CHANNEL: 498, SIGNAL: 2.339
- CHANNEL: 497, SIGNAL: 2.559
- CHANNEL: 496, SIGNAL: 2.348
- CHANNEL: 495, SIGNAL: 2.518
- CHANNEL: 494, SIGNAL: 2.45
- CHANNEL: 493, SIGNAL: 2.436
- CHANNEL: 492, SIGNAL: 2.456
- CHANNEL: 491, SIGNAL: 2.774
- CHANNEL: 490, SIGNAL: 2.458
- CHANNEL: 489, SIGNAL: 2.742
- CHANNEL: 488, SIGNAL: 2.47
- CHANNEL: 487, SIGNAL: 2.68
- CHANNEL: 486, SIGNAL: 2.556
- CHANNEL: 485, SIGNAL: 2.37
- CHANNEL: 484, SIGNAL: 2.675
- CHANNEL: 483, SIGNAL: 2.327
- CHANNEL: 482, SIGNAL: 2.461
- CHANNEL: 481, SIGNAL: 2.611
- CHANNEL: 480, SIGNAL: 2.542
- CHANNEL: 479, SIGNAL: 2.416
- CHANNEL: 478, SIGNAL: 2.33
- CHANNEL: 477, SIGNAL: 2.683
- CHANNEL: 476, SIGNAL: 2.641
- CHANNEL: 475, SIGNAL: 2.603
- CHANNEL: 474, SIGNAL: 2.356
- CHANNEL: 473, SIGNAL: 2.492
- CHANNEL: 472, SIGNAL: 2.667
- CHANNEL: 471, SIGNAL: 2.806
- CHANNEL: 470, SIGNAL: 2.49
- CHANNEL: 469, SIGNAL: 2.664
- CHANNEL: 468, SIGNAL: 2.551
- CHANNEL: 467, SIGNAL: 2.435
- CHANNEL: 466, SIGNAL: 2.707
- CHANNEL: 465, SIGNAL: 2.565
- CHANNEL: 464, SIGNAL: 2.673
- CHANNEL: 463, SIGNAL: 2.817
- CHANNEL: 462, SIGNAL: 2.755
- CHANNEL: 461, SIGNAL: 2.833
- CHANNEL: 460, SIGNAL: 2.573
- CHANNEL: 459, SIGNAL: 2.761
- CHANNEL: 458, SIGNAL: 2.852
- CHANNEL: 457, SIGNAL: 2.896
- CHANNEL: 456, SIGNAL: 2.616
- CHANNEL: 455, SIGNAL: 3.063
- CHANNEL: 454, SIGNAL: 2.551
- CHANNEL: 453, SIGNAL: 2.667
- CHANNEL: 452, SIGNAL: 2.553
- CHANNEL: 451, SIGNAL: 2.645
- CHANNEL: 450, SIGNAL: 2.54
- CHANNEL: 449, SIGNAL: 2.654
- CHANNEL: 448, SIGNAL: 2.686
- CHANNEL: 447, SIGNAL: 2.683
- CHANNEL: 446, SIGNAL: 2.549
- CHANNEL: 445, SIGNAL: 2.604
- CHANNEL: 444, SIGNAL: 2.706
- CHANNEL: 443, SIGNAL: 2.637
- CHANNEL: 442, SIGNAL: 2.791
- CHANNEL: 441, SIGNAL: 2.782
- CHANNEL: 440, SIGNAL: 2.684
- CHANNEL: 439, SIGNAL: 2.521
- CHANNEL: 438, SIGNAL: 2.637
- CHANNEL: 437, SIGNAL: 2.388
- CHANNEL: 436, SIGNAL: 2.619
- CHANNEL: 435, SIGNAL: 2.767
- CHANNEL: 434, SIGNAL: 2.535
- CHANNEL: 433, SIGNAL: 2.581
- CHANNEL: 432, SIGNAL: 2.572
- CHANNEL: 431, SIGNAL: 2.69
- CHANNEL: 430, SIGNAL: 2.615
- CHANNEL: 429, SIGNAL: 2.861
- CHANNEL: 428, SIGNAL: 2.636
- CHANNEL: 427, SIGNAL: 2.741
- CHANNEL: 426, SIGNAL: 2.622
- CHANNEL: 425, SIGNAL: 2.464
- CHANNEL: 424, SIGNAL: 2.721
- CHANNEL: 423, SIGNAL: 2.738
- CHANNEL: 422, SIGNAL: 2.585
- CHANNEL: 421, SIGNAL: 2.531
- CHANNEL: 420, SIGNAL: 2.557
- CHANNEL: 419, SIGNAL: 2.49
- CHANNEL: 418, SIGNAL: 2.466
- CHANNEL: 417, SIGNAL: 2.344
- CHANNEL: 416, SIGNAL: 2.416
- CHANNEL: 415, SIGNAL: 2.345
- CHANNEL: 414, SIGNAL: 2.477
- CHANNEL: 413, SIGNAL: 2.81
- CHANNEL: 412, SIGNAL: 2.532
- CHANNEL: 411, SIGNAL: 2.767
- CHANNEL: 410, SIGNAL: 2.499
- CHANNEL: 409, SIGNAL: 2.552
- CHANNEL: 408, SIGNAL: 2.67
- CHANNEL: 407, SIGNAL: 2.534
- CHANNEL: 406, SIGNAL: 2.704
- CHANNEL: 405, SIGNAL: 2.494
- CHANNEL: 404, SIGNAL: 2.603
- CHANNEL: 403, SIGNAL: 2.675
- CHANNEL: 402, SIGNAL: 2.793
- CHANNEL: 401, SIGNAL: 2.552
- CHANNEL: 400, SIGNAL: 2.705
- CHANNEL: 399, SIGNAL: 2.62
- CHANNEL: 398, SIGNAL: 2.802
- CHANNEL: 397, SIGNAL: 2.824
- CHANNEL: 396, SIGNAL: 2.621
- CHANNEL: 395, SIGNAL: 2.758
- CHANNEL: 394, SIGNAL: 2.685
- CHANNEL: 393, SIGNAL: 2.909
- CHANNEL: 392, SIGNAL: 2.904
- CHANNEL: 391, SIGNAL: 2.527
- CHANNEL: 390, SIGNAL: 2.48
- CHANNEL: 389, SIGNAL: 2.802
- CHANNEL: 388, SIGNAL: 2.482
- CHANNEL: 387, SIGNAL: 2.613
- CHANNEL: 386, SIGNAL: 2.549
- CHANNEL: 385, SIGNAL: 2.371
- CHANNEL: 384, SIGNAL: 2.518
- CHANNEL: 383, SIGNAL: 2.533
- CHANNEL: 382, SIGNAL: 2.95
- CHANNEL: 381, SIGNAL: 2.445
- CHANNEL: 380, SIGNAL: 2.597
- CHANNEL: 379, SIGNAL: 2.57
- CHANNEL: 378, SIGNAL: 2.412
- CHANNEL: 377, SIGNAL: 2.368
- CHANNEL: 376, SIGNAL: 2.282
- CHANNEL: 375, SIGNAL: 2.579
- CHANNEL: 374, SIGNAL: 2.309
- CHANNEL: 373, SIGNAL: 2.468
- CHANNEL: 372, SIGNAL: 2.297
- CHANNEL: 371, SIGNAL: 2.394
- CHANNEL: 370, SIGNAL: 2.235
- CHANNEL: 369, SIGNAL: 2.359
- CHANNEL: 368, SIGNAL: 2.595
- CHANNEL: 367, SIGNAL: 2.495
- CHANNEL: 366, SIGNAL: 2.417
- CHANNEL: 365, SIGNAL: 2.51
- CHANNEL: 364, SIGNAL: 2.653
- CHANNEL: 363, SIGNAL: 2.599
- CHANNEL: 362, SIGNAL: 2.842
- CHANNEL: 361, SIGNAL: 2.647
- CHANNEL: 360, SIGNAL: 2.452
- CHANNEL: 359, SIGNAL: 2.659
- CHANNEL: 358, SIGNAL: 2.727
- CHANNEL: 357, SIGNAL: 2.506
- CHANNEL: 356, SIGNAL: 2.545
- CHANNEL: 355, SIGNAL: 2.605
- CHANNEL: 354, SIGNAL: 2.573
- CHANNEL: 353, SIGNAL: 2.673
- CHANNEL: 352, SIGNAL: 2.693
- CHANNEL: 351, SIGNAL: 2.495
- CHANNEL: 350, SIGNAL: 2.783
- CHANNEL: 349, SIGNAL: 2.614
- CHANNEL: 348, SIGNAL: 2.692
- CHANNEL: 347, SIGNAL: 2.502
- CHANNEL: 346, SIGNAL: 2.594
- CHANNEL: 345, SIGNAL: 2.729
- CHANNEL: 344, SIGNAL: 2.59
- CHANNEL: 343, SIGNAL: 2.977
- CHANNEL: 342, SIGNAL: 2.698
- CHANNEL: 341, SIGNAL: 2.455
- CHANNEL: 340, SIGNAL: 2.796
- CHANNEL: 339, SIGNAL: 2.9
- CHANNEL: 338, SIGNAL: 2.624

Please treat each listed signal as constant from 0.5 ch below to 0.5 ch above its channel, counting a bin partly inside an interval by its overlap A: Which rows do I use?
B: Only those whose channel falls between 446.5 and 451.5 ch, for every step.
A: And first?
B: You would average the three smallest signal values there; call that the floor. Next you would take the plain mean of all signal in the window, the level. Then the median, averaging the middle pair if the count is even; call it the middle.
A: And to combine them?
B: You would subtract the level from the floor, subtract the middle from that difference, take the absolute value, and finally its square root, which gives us 1.64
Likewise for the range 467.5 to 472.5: 1.65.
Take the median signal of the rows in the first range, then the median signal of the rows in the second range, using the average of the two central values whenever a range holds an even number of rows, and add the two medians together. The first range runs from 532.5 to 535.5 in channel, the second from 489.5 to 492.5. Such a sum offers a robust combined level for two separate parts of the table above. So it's 4.78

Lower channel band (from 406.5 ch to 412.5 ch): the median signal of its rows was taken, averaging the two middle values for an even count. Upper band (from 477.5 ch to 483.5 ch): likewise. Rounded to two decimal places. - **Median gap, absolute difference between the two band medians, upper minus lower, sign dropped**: 0.10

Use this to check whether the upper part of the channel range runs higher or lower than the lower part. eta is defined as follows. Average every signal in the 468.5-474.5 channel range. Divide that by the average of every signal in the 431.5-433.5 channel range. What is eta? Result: 1.00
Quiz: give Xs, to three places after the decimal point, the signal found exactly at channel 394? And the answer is 2.685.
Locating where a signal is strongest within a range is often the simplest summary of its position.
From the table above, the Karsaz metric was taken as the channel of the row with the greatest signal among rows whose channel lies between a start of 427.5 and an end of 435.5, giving 429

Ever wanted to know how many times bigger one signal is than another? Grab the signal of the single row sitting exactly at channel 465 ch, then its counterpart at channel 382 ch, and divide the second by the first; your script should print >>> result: 1.15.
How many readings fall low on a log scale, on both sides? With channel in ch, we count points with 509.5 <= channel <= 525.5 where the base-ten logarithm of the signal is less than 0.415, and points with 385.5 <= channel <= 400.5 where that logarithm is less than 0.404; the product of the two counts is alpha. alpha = 48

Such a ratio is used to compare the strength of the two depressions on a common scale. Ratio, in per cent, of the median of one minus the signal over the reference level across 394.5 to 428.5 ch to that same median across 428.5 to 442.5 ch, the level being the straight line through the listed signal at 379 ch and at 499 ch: 54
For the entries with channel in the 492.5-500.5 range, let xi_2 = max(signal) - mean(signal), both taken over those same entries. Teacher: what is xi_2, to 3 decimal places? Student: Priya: 0.127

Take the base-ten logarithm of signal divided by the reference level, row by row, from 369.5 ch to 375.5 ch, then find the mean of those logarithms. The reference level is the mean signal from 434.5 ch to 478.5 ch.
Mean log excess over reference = -0.047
